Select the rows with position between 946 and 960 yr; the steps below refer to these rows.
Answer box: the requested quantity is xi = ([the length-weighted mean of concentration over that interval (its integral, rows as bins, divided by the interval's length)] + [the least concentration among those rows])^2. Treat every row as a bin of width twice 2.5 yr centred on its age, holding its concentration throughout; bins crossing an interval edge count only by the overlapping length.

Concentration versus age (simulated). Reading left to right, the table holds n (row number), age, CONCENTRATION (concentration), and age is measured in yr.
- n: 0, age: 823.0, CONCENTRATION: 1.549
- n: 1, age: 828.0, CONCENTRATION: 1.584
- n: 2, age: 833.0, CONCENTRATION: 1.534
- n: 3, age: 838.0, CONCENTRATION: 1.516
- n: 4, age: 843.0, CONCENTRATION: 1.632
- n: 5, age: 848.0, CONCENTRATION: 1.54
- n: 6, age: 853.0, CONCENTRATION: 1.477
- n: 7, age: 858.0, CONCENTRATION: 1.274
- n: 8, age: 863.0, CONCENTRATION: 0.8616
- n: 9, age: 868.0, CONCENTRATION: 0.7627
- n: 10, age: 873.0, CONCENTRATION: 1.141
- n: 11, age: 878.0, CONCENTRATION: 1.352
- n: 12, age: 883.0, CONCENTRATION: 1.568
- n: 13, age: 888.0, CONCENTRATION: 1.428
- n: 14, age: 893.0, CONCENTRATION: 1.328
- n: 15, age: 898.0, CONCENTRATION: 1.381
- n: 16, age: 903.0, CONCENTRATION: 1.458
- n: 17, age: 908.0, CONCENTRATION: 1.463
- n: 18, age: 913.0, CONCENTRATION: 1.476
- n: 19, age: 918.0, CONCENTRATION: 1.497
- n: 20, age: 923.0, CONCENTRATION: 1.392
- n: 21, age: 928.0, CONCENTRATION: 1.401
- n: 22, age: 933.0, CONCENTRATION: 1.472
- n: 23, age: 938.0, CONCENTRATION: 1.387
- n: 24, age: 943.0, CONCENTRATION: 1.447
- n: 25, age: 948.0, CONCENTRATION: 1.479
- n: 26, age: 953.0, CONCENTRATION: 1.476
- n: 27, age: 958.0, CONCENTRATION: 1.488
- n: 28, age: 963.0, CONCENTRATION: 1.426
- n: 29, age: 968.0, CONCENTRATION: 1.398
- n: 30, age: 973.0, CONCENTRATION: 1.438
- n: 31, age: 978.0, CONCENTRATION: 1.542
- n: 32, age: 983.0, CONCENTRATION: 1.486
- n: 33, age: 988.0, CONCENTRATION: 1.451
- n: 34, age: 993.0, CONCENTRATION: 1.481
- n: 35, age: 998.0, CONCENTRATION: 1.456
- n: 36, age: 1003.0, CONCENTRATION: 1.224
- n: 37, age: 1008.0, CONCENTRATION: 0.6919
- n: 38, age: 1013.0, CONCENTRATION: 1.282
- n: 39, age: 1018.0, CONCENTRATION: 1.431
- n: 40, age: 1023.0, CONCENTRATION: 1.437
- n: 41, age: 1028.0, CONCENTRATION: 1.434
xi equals 8.7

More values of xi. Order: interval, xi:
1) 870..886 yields 6.1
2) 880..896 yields 7.6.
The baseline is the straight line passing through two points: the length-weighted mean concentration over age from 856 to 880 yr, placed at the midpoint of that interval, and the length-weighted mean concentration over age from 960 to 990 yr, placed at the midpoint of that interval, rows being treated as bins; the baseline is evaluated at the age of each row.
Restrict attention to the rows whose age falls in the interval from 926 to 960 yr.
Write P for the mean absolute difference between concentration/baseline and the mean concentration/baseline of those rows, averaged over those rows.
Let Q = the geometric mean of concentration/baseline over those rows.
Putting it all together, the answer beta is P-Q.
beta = -1.06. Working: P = 0.02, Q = 1.08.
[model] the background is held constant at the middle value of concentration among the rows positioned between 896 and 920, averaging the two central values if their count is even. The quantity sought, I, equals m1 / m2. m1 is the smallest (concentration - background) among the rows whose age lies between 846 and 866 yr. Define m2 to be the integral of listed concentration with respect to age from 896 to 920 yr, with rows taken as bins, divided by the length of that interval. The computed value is -0.41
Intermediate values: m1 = -0.6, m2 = 1.46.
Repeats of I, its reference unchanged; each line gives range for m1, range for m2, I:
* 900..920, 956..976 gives 0.00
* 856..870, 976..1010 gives -0.52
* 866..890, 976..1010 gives -0.52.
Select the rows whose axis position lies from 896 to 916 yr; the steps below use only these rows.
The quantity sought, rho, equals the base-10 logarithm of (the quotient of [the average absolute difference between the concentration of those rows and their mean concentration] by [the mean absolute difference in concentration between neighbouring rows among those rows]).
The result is 0.00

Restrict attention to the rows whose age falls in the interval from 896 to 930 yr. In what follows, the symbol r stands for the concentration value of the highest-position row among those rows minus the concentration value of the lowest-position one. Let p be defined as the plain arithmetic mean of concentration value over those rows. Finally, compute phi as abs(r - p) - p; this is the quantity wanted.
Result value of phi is -0.02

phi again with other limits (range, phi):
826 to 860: 0.31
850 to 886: -0.09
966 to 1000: -0.06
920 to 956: -0.08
